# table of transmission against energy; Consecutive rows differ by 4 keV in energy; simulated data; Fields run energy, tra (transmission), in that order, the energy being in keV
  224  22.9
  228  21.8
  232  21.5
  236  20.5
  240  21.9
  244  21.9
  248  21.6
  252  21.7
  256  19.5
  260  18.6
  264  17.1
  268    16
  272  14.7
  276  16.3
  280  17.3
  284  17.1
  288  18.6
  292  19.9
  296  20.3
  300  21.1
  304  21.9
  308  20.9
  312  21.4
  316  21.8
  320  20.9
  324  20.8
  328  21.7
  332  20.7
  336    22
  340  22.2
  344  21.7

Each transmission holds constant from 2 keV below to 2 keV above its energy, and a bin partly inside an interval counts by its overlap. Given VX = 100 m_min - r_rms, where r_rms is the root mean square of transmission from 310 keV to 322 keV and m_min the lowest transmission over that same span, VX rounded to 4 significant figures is 2069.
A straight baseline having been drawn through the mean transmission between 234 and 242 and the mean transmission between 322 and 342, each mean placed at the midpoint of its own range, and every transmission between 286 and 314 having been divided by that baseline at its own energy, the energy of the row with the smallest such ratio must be 288 keV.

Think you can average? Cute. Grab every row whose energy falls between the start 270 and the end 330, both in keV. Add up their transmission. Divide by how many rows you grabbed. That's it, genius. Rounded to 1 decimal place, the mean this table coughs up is 19.6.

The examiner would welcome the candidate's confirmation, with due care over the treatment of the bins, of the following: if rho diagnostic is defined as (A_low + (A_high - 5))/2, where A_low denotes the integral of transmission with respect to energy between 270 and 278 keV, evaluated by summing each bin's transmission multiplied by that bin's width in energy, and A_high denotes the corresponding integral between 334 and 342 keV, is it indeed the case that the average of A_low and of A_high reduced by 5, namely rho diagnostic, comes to 148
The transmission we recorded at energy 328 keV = 21.7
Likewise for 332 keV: 20.7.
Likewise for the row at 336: 22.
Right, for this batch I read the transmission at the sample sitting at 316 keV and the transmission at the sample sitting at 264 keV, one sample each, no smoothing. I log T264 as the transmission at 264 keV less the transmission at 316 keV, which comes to -5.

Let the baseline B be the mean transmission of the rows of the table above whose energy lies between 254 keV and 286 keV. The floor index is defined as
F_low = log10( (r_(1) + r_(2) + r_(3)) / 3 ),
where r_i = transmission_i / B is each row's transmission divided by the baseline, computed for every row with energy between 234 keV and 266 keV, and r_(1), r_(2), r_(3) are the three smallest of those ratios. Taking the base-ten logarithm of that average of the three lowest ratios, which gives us 0.032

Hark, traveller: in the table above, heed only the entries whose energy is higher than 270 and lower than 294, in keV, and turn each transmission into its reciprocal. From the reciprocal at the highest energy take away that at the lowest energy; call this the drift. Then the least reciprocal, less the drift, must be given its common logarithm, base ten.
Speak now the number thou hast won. -1.17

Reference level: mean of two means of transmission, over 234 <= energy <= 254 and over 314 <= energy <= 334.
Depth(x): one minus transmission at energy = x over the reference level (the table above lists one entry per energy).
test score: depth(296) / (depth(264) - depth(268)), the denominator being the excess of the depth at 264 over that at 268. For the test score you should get -1.0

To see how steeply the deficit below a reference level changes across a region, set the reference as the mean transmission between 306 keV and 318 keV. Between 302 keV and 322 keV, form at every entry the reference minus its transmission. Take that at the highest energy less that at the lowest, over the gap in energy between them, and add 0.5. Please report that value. 0.56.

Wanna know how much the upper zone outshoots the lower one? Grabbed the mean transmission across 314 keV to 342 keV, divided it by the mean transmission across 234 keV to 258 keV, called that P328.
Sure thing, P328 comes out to 1.01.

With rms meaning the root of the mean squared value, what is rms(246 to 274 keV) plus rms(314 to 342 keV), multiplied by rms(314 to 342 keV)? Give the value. 860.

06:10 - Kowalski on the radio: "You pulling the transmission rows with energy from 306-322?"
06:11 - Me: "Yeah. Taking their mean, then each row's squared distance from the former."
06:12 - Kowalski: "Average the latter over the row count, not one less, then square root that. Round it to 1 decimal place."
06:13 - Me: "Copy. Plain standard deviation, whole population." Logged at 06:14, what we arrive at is 0.4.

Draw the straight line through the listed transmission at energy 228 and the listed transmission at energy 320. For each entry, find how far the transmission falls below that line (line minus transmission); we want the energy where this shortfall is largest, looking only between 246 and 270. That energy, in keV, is 268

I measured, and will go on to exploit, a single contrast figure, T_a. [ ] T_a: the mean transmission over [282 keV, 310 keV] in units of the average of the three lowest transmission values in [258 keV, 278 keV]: 1.27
